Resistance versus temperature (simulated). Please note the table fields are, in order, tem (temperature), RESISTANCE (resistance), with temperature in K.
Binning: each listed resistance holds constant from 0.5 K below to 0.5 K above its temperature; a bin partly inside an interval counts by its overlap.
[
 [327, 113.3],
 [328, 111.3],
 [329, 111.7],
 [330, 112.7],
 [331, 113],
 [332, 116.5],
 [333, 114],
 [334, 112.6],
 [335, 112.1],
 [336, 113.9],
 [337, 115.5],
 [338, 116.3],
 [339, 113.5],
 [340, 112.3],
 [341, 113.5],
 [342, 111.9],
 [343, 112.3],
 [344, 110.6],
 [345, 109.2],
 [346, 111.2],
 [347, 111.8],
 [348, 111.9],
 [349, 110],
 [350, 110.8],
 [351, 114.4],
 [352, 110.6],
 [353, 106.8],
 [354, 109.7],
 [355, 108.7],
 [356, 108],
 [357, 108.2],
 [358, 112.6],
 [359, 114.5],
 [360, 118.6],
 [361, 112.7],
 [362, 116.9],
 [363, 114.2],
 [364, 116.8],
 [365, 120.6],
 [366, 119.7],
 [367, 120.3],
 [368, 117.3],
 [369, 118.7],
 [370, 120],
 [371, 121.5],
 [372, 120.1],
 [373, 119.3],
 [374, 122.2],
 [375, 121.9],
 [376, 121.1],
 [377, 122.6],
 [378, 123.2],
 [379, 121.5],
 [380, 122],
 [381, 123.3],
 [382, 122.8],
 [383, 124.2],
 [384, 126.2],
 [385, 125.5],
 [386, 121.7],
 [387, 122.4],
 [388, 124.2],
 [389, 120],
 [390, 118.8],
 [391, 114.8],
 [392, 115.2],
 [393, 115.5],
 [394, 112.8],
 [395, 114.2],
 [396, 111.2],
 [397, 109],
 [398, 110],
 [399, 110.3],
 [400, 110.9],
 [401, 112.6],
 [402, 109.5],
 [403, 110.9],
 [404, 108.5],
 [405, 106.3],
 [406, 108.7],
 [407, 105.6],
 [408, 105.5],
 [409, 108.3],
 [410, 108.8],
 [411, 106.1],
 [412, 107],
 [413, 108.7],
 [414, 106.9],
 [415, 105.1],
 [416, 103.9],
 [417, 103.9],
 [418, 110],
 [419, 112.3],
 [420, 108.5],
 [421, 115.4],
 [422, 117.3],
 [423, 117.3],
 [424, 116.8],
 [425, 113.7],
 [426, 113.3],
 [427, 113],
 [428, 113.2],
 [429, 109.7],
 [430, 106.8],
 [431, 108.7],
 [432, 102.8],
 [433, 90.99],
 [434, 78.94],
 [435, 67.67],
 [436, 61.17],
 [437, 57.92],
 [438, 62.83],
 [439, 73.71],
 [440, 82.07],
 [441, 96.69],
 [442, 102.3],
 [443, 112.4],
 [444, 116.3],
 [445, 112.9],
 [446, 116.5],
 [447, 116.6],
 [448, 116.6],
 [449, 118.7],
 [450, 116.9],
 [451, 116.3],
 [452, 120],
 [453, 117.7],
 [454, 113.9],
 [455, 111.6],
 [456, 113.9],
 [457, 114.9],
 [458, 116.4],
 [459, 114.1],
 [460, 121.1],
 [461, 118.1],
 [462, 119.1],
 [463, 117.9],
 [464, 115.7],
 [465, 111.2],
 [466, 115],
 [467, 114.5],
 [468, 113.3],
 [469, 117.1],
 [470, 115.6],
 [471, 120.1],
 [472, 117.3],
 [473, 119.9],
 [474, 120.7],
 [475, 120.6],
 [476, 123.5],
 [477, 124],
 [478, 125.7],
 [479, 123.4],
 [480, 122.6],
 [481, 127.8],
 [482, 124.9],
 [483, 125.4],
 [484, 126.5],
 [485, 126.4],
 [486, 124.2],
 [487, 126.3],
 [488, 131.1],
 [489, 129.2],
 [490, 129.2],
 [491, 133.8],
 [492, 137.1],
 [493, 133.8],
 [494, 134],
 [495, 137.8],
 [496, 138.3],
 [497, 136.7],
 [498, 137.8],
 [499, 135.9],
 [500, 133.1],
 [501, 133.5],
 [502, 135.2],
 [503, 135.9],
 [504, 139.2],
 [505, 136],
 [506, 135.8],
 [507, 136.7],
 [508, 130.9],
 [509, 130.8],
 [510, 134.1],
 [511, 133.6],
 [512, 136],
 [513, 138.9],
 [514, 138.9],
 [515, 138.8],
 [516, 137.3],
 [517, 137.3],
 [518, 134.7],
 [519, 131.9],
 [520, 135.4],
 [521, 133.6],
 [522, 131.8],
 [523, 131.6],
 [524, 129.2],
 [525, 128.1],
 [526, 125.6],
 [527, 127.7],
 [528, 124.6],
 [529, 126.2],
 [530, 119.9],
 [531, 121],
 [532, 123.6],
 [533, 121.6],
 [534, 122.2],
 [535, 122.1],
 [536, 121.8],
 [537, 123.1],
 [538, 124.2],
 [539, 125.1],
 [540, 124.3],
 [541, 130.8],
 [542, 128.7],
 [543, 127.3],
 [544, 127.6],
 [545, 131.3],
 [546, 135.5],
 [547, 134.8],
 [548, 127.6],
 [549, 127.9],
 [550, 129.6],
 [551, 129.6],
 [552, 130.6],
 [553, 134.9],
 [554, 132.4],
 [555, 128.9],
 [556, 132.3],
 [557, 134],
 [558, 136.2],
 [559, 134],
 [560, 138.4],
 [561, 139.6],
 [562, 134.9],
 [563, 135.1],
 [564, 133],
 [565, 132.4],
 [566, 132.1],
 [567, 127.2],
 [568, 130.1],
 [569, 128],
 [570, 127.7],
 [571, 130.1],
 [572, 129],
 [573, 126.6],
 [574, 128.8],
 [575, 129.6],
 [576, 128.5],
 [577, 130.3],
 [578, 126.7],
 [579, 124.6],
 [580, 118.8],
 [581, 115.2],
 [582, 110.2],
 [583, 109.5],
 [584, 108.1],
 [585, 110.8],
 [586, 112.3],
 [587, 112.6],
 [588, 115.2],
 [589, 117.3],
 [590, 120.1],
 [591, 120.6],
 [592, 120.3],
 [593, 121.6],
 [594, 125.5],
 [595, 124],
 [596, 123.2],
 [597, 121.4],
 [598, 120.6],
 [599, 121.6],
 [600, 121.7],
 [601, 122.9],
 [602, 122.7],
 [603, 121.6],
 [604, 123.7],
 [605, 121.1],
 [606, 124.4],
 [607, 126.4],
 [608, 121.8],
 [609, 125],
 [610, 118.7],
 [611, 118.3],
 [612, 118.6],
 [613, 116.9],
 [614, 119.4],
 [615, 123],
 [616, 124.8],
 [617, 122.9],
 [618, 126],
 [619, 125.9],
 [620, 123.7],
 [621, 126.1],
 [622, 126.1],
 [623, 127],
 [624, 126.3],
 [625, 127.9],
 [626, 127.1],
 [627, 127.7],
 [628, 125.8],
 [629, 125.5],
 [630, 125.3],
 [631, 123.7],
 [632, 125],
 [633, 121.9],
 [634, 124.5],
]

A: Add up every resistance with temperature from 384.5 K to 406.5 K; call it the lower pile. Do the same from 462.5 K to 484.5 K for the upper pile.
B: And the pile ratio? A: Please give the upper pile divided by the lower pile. 1.05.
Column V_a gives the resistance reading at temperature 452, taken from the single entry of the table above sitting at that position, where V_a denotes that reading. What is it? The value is 120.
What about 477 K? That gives 124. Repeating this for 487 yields 126.3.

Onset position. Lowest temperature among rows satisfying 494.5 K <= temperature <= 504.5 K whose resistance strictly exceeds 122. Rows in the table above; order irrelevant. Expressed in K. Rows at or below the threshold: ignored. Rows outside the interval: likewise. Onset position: 495 K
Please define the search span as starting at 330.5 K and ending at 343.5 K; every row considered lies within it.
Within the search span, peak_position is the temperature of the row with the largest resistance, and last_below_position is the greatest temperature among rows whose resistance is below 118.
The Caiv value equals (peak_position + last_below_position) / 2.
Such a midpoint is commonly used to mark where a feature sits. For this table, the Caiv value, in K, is 337.5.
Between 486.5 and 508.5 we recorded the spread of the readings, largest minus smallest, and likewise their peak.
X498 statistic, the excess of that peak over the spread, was 126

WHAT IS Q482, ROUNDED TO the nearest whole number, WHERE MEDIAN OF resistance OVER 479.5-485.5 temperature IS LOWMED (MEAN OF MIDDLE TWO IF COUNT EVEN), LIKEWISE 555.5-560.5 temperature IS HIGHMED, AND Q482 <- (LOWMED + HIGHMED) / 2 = 130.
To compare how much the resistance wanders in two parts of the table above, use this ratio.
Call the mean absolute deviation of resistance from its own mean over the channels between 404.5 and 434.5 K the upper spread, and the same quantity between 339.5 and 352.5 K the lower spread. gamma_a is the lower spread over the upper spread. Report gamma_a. 0.23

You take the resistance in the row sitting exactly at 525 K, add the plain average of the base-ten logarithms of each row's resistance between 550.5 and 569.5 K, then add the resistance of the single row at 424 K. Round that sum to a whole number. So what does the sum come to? 247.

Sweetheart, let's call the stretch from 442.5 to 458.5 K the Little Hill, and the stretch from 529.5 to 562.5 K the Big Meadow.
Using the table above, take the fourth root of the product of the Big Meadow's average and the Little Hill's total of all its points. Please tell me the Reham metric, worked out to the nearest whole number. 22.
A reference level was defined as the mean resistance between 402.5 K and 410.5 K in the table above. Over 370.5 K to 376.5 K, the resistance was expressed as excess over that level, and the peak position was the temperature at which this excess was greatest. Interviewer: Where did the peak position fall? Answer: 374 K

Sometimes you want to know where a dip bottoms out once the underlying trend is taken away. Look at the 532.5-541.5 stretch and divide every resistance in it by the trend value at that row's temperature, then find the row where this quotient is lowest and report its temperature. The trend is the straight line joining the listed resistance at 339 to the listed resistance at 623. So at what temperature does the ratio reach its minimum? 533 K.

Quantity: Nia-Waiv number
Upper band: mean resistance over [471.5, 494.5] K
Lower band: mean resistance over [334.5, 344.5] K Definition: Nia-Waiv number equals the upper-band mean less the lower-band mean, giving 13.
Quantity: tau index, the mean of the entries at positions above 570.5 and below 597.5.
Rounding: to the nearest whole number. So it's 121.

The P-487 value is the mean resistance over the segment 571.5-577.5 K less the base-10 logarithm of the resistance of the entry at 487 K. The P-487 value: 127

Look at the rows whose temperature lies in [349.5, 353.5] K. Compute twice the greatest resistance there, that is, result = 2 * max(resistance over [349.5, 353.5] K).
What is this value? 229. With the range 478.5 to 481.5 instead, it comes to 256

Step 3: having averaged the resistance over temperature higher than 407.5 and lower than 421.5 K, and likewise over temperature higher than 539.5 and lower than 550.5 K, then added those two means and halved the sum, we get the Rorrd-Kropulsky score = 119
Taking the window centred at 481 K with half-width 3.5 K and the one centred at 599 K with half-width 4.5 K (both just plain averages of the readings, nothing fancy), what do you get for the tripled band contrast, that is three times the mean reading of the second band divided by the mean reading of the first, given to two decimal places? 2.93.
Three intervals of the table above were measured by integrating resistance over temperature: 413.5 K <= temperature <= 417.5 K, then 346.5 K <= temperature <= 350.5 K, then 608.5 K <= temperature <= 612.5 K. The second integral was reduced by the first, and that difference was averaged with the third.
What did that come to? 253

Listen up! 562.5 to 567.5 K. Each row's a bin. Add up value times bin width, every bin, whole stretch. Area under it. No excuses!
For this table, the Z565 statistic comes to 660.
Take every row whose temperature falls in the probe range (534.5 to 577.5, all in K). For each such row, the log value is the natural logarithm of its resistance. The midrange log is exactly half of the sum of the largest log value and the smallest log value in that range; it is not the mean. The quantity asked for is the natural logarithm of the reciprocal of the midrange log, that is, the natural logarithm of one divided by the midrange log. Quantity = -1.58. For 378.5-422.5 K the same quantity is -1.56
